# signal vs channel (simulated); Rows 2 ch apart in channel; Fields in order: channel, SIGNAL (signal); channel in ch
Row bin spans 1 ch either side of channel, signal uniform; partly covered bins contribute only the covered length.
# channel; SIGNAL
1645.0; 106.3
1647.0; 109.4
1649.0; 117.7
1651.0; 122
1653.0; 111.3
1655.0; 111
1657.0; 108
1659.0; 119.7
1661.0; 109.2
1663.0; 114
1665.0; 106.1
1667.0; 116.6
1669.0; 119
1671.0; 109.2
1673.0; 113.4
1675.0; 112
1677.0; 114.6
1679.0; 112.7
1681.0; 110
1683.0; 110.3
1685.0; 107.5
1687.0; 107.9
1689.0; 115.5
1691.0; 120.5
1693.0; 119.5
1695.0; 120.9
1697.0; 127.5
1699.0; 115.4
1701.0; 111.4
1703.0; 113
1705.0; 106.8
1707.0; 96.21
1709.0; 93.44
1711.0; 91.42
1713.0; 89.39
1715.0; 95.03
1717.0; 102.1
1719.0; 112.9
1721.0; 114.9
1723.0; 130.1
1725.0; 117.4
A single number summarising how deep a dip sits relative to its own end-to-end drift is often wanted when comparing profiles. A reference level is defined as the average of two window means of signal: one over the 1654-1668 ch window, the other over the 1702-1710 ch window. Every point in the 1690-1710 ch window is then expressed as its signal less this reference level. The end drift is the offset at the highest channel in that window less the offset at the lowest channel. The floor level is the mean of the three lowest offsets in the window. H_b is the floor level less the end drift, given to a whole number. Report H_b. 19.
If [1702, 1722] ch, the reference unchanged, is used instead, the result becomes -18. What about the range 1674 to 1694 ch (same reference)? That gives -6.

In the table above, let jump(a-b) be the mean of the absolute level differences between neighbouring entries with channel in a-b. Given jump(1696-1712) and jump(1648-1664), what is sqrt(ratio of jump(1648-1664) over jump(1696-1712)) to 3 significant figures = 1.07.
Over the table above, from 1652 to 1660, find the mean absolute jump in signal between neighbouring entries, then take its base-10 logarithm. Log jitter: 0.70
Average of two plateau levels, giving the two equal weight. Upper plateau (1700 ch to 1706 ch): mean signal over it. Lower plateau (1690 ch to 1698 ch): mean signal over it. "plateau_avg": 116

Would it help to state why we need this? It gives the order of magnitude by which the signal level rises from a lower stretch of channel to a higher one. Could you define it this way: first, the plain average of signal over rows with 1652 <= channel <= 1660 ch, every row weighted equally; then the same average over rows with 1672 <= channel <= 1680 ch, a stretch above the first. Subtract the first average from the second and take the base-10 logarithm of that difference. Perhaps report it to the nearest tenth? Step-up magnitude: -0.2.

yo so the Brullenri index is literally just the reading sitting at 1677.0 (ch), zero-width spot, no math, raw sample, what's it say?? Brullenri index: 114.6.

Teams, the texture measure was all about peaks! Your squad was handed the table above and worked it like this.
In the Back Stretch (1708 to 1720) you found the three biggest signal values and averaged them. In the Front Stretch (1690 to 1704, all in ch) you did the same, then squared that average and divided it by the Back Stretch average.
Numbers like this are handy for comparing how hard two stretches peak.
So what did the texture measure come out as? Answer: 146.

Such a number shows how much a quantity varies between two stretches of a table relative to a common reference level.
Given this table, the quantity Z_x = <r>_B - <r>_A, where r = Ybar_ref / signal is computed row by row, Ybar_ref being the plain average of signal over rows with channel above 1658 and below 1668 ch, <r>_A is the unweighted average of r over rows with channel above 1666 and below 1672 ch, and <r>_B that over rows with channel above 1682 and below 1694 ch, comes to 0.013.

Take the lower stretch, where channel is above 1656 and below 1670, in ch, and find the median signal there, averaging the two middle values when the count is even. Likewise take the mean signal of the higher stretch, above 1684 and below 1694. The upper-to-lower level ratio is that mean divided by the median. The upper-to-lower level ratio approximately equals 1.00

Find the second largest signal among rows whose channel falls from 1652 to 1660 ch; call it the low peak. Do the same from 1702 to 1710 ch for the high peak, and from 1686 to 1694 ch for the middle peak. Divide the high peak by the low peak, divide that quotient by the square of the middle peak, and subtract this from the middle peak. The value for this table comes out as 119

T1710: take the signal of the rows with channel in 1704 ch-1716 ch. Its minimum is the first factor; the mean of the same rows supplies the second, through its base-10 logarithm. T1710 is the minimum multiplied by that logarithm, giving 177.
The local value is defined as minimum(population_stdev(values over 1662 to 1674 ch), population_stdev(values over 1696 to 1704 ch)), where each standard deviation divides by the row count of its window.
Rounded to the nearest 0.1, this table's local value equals 4.3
